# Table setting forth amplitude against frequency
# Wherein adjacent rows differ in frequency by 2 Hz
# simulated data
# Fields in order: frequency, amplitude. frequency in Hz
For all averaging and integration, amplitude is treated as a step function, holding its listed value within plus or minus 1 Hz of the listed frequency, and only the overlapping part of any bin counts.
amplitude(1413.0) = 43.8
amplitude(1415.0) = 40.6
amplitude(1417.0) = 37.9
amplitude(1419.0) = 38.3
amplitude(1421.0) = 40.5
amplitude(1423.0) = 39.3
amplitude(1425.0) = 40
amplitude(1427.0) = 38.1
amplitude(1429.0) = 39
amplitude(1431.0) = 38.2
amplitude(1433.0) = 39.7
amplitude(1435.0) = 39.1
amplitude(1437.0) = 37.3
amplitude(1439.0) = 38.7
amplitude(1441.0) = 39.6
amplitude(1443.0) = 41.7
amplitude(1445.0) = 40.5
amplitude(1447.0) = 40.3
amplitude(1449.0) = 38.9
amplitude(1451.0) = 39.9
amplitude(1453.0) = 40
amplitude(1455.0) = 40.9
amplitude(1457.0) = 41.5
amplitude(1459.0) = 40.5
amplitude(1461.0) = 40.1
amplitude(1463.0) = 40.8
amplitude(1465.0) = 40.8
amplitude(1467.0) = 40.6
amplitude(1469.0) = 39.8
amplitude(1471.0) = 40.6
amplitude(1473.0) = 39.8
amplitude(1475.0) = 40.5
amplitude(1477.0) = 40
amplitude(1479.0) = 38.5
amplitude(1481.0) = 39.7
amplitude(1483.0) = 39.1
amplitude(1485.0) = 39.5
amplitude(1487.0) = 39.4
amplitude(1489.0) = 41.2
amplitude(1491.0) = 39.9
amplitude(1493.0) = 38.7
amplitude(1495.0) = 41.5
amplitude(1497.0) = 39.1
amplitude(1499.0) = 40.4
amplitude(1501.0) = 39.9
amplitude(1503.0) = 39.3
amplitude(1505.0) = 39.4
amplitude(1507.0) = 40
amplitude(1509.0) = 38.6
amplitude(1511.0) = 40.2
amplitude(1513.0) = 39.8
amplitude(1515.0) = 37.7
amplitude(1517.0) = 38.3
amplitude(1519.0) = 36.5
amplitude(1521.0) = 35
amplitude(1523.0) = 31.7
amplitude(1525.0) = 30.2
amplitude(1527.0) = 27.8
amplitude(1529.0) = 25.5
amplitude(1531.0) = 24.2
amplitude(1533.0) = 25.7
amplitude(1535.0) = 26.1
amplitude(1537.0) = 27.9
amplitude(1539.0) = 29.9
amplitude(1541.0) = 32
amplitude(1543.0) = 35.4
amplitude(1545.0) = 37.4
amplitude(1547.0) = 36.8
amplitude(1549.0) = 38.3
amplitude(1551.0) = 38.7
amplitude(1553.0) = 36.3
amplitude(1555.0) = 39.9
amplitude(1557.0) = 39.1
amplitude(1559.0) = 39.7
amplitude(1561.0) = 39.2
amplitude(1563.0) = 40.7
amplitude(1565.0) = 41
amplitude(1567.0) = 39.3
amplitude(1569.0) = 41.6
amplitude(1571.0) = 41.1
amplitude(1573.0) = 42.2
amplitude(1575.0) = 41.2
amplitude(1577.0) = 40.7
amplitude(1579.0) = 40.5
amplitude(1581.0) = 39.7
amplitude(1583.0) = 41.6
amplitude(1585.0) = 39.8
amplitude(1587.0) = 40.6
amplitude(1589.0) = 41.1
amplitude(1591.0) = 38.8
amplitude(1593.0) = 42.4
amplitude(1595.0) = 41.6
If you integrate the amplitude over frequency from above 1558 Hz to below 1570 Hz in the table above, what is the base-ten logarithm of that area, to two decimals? 2.68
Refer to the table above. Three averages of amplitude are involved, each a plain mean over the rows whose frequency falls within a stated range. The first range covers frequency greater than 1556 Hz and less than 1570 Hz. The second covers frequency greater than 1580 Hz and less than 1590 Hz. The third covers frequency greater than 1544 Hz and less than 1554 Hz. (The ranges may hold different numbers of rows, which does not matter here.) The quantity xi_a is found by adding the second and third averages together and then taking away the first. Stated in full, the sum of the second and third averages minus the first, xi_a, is 38.0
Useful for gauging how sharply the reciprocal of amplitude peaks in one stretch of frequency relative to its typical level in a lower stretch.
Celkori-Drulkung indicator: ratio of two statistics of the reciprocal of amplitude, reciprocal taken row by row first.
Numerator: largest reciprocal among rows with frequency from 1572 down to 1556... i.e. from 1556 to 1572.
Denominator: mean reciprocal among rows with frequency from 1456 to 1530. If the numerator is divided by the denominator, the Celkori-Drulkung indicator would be 1.0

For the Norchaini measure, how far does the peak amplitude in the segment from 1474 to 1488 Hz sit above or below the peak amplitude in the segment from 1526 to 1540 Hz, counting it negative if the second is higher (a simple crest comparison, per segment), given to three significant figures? 10.6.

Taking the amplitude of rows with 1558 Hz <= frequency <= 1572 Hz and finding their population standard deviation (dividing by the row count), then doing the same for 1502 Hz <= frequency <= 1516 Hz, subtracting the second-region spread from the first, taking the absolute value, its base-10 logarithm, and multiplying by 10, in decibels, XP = -11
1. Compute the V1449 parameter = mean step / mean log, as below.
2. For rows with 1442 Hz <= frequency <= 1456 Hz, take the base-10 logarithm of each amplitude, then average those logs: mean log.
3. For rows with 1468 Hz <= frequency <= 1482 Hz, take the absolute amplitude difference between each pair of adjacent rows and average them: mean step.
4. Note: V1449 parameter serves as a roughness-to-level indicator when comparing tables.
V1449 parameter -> 0.57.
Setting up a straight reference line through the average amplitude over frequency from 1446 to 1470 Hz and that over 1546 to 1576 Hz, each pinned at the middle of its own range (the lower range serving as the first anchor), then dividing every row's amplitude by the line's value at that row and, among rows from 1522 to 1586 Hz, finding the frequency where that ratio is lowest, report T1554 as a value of 1531.0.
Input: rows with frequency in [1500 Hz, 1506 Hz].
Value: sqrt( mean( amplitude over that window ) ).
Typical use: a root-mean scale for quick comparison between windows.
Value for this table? 6.29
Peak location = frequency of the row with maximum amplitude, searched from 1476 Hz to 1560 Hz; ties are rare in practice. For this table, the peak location 1495.0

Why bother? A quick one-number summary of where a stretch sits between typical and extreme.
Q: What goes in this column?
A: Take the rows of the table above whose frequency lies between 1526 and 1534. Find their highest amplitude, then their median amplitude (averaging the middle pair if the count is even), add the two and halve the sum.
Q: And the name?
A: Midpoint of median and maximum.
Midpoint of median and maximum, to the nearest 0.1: 26.7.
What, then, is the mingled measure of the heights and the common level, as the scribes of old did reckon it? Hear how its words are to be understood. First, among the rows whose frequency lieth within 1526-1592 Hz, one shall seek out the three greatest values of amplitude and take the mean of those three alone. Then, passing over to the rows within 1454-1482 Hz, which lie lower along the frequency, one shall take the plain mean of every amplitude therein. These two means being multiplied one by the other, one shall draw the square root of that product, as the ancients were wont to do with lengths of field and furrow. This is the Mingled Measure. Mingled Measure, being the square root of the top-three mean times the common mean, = 41.0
